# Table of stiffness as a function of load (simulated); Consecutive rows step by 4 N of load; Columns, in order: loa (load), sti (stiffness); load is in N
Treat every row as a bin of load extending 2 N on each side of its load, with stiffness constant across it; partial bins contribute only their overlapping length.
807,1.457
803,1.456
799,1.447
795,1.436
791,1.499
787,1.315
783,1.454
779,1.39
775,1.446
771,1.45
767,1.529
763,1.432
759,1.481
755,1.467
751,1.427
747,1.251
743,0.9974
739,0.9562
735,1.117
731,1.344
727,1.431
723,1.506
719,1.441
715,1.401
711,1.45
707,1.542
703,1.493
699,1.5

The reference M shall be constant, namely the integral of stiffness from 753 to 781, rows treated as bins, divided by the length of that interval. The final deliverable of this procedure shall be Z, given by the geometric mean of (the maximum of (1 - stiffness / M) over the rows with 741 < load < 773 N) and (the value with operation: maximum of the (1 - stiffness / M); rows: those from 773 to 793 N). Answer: 0.175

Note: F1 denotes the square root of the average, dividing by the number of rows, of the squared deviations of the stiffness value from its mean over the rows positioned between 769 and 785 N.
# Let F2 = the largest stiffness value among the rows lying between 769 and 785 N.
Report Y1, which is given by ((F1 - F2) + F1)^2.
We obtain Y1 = 1.96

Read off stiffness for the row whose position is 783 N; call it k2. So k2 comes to 1.454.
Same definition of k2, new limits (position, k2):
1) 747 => 1.251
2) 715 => 1.401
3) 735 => 1.117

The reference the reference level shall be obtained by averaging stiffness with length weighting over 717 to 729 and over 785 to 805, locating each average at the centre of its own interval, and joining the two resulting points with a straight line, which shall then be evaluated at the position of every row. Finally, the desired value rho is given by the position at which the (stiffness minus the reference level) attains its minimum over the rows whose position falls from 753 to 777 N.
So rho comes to 763 N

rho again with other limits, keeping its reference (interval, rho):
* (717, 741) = 739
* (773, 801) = 787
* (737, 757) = 739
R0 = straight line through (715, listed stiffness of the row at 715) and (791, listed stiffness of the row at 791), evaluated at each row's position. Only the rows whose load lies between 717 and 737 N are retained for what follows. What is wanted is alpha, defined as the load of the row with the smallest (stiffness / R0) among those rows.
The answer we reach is 735 N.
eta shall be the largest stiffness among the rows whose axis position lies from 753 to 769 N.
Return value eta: 1.529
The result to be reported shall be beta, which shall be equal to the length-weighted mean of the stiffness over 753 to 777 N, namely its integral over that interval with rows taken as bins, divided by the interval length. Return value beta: 1.47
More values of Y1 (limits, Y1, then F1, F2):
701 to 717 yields 2.07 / 0.052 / 1.542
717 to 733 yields 1.93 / 0.058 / 1.506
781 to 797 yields 1.86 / 0.068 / 1.499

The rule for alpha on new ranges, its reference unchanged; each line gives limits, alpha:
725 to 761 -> 739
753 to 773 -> 763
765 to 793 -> 787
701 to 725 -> 715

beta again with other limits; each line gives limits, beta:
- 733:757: 1.20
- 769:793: 1.43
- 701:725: 1.47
